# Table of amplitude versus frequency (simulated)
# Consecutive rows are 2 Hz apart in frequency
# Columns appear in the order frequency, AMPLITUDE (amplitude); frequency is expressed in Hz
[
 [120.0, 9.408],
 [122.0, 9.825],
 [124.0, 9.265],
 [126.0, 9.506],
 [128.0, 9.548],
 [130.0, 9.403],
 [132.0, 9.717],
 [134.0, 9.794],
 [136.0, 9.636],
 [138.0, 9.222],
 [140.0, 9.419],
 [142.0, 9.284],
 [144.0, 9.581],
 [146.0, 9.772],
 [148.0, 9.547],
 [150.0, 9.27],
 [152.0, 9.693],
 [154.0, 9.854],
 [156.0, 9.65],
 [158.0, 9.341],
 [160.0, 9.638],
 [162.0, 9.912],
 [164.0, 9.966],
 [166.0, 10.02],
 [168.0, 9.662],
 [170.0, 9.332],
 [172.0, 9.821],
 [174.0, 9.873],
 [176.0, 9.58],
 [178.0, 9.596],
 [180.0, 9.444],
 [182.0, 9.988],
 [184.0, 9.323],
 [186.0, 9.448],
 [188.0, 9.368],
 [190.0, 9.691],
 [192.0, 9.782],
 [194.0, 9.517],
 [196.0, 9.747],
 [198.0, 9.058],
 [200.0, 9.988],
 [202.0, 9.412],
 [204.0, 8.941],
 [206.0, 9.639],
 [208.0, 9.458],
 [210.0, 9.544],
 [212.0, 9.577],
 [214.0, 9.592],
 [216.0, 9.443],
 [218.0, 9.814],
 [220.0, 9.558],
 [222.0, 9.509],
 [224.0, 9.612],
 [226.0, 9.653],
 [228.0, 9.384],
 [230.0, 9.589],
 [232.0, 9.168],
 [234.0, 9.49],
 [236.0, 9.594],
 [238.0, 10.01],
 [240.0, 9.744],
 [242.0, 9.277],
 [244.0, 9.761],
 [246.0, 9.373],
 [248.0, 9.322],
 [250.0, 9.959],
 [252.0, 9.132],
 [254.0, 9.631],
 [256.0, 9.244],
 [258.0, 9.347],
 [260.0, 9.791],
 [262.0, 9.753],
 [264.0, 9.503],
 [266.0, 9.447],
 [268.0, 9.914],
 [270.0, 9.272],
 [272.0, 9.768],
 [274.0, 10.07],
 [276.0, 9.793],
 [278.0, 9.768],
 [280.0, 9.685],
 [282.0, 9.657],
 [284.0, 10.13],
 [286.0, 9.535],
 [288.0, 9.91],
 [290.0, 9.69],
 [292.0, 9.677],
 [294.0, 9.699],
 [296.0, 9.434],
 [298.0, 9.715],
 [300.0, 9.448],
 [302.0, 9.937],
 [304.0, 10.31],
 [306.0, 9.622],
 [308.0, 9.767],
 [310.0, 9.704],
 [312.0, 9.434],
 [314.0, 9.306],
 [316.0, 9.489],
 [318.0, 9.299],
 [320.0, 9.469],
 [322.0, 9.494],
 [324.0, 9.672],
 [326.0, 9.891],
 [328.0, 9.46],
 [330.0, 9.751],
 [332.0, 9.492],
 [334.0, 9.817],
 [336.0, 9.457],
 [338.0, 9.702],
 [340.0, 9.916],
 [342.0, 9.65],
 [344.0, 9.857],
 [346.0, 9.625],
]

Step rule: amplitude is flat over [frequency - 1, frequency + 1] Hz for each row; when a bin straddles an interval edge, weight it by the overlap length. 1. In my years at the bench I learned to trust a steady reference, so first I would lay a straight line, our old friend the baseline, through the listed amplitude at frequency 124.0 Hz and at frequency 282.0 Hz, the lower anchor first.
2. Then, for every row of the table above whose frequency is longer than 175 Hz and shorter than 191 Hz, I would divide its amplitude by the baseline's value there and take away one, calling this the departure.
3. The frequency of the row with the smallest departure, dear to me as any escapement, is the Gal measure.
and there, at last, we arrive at 184.0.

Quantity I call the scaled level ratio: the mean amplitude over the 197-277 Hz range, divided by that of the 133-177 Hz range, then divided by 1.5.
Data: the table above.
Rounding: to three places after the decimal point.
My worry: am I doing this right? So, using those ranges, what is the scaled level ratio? 0.661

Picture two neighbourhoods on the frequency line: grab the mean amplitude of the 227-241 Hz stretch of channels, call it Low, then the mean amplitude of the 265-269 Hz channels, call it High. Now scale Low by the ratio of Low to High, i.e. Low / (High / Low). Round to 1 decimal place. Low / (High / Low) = 9.5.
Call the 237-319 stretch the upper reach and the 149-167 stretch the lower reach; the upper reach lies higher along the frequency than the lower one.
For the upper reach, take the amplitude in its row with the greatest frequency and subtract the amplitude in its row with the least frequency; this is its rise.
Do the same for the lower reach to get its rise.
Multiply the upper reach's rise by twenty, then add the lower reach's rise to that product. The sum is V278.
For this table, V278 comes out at -13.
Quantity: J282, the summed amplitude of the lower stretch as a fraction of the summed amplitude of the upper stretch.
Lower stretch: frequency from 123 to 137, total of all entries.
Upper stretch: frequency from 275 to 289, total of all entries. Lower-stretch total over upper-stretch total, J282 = 0.98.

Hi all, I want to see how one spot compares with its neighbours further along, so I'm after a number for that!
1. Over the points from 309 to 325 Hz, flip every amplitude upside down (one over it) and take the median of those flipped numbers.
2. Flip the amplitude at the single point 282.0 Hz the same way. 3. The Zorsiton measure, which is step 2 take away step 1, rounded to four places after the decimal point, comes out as -0.0019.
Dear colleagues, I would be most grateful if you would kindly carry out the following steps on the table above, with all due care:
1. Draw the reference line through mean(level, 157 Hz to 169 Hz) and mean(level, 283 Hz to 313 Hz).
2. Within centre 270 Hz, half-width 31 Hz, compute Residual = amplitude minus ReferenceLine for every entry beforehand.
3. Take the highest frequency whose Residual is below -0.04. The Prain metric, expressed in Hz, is 300.0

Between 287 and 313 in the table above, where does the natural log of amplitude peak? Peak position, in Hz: 304.0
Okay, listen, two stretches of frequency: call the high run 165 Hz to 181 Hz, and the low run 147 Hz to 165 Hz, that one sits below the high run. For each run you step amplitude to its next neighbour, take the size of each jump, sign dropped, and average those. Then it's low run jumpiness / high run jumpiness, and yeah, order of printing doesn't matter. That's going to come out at 1.0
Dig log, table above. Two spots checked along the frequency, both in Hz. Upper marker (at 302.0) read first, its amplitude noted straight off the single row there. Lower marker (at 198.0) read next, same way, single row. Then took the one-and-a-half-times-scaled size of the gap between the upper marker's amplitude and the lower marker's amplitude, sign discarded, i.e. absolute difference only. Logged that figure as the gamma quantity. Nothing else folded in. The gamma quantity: 1.32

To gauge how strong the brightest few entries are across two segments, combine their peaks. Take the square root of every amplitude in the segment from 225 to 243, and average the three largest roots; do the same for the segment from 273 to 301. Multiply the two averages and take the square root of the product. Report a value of 3.15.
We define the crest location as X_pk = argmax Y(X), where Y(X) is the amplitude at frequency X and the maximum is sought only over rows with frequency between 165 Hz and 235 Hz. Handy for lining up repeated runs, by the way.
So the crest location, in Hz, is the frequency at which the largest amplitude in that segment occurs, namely 166.0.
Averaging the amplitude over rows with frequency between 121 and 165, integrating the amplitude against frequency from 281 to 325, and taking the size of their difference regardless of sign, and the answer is 415.2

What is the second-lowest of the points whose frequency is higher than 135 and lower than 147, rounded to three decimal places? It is 9.284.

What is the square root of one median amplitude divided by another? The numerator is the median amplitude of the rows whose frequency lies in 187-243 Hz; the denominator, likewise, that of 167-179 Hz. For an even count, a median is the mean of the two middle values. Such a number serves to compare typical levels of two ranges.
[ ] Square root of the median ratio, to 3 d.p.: 0.997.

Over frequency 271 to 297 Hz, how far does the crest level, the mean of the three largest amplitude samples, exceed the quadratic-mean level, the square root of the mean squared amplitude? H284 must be 0.280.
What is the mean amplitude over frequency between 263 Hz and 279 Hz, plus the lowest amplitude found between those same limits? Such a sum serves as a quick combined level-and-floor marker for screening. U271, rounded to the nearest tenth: 19.0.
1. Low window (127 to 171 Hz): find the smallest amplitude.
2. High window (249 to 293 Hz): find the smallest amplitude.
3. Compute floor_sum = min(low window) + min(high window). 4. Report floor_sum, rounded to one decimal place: 18.4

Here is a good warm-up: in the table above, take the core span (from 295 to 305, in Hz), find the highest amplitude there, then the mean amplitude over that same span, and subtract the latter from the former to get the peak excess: 0.54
